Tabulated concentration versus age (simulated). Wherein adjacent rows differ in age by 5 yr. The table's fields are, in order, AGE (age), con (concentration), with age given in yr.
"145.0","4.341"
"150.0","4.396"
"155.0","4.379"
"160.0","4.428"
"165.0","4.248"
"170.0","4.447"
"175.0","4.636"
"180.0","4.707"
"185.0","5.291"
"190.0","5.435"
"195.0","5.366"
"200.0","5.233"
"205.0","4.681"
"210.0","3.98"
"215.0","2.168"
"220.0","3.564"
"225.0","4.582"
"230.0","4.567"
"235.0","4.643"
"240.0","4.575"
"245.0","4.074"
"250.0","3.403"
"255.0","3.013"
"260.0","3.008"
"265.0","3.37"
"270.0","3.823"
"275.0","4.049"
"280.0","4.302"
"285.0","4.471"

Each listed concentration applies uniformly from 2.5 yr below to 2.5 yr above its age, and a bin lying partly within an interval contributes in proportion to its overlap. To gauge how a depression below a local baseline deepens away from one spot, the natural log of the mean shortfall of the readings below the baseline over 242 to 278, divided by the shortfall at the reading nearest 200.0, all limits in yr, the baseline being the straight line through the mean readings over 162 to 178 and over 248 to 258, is -1.0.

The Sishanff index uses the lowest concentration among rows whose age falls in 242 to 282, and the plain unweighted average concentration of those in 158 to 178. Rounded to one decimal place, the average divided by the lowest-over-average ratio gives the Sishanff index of 6.6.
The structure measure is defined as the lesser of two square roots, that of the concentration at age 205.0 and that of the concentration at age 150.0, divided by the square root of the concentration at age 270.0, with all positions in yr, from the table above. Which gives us 1.07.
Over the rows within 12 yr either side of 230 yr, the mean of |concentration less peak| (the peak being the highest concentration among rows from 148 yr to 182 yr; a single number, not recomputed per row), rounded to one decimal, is 0.3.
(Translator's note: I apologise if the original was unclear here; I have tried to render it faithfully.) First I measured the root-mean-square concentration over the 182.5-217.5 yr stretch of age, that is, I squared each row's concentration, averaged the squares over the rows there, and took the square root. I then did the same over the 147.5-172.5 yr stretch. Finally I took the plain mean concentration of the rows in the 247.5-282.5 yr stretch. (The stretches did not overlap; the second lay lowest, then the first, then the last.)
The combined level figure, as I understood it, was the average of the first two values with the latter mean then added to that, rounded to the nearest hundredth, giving 8.12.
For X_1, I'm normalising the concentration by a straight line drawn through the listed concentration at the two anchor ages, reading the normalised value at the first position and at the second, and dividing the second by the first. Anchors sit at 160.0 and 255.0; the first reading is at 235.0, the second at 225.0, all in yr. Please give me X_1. 0.94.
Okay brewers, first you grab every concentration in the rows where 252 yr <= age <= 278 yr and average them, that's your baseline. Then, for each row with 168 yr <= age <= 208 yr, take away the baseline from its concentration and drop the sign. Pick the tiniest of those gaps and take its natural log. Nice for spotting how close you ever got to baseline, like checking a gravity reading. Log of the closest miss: 0.0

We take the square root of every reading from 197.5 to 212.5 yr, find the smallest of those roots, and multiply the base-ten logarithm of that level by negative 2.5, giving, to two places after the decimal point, -0.75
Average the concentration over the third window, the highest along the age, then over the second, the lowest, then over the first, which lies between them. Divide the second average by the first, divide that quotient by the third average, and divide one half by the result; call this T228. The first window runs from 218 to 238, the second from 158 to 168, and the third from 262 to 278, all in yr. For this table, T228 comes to 1.9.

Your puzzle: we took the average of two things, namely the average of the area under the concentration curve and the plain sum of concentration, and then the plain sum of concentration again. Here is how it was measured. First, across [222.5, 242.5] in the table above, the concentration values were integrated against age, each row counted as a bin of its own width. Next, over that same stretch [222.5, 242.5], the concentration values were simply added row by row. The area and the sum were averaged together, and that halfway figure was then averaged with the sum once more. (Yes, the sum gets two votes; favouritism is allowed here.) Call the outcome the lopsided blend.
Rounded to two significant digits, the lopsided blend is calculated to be 37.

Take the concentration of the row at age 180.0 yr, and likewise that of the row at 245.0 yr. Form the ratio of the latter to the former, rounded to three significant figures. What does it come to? 0.866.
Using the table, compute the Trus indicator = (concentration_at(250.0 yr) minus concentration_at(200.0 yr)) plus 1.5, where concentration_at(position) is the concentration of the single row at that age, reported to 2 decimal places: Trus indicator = -0.33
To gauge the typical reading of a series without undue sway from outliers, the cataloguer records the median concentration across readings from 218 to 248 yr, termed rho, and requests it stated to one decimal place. 4.6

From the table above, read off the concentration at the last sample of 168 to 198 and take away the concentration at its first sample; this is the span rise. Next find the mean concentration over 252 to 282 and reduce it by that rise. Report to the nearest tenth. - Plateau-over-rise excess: 2.7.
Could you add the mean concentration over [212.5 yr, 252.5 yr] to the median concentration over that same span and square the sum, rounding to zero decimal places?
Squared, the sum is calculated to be 68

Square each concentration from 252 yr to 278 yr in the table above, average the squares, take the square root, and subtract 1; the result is 2.5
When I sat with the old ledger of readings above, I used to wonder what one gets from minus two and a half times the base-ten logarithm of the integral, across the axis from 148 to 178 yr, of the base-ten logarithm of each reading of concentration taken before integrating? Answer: -3.22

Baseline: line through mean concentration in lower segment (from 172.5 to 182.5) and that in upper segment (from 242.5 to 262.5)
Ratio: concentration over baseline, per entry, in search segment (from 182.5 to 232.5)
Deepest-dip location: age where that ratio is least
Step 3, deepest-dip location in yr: 215.0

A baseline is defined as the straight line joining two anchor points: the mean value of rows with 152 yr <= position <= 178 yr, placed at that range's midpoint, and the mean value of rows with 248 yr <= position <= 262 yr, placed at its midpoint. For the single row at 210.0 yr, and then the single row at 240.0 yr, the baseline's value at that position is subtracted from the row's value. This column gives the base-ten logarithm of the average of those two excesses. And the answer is -0.15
